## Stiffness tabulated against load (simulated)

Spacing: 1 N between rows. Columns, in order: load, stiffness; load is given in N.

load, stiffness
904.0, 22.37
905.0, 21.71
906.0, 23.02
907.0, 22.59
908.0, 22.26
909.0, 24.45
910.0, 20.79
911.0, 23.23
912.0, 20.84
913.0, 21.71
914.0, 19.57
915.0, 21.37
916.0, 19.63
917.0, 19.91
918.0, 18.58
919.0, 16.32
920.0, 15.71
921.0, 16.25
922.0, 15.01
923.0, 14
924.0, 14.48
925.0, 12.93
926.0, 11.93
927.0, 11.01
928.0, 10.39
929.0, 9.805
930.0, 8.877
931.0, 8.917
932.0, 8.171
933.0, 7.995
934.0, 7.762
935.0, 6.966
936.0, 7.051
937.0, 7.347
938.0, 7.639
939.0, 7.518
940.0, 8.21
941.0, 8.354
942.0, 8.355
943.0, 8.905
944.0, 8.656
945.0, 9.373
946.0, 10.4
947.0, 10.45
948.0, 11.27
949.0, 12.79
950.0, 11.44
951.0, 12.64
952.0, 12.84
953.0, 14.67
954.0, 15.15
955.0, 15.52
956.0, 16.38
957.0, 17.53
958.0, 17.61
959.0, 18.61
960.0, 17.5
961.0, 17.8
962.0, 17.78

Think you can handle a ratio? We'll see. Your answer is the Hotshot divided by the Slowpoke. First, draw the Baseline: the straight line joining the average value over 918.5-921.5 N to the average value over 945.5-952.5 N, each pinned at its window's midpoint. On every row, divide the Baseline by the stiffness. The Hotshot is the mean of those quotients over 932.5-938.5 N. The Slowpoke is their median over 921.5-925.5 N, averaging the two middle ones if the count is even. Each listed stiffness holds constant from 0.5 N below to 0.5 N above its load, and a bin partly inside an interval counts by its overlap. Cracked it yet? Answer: 1.69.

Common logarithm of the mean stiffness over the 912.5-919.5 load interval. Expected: 1.29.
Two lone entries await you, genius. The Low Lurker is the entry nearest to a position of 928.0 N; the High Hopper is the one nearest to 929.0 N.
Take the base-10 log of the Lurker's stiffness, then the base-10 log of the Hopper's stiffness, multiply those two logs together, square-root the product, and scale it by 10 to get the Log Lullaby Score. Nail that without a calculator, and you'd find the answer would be 10.0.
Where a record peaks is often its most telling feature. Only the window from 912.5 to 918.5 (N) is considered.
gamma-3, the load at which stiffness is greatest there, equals 913.0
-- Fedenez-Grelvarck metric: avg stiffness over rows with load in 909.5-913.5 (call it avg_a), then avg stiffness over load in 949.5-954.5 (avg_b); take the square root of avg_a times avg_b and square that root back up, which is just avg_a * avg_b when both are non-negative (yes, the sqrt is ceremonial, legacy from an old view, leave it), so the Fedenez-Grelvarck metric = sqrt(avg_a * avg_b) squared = 289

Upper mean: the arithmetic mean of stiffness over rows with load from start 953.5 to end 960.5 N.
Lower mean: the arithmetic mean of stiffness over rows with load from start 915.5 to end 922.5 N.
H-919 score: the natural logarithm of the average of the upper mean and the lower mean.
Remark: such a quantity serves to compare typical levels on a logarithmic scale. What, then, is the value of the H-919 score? 2.84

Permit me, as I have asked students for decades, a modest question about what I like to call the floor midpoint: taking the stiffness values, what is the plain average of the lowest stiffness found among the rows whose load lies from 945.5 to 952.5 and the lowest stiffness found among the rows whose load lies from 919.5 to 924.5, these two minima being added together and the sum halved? 12.2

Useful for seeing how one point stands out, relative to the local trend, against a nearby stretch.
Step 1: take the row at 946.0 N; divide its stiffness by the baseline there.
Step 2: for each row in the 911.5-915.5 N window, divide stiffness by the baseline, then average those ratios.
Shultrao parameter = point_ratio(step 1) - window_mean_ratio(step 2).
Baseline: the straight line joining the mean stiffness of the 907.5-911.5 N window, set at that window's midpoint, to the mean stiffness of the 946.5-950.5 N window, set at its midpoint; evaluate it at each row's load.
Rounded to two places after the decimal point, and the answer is -0.12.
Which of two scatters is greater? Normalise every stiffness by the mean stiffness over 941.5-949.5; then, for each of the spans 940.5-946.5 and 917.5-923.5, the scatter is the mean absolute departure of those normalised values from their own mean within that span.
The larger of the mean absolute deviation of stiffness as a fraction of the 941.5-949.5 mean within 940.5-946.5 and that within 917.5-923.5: 0.107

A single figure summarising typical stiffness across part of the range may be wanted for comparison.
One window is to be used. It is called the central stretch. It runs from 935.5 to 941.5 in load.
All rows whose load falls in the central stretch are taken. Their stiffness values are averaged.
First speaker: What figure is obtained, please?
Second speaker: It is 7.7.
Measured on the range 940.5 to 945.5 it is 8.7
